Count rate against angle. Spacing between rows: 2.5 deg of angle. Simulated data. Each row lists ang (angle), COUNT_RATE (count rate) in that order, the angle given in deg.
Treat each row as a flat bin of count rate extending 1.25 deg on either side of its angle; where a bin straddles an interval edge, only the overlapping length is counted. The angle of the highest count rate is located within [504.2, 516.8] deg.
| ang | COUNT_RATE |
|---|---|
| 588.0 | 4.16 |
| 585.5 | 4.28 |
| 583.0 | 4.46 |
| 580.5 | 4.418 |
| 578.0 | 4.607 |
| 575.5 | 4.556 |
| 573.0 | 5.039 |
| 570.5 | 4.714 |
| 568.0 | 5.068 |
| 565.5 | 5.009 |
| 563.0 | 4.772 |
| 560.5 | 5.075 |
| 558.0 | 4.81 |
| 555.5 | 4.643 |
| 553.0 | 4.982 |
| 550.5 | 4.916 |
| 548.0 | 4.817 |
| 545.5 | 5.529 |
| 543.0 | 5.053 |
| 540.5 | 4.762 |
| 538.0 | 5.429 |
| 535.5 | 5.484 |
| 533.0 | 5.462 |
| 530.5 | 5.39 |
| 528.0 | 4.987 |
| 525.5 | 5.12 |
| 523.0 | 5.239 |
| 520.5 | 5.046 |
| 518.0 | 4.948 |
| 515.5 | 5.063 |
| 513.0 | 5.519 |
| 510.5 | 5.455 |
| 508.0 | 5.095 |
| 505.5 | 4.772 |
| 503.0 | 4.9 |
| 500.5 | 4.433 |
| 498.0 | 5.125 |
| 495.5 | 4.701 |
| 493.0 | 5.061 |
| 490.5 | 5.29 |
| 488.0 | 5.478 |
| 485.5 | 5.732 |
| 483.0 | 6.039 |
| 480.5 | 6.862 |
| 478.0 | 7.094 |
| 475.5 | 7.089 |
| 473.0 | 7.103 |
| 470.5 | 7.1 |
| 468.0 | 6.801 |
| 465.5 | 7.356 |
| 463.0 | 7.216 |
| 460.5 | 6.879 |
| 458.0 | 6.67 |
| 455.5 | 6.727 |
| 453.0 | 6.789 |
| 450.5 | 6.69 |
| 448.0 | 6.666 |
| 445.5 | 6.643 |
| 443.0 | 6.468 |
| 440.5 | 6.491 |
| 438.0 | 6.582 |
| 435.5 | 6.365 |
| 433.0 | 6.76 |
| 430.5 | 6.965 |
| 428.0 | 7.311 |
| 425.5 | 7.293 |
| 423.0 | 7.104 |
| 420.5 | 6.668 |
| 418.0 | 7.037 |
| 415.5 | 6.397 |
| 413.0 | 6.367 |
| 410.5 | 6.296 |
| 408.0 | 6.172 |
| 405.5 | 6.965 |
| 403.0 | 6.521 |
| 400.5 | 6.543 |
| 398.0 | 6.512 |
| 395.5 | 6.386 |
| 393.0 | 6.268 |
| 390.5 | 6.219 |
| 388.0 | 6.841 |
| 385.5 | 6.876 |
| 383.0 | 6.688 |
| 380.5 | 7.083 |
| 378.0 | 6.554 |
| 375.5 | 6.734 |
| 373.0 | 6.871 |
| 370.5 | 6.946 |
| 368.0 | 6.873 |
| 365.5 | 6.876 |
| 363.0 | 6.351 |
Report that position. 513.0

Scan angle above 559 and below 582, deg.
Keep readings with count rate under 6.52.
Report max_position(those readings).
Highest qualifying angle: 580.5 deg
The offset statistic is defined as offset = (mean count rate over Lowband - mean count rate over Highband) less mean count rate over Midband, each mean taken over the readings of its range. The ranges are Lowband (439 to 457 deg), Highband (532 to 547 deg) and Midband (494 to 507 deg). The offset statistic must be -3.43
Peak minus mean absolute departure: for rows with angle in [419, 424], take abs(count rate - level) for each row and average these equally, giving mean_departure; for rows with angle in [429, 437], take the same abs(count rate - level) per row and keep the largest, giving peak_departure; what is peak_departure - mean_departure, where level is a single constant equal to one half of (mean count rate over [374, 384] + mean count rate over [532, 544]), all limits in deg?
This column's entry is 0.08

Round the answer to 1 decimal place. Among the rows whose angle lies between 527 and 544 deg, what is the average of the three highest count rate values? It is 5.5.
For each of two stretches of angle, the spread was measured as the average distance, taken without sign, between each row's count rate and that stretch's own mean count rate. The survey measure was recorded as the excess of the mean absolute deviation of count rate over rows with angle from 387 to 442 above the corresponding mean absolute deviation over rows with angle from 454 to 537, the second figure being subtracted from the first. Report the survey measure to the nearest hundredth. -0.52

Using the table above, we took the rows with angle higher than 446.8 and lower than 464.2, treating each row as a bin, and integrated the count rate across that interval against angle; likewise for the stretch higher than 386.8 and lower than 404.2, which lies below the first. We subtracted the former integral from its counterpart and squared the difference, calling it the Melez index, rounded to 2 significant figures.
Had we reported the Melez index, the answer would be 34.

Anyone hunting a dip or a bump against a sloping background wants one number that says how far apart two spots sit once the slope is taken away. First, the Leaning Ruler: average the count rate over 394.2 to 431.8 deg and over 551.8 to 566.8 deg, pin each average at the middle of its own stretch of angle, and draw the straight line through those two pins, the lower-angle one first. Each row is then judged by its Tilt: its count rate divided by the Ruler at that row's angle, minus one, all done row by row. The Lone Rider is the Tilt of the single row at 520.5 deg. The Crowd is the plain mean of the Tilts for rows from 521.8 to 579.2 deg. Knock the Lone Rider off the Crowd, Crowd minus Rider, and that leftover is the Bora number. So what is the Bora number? 0.065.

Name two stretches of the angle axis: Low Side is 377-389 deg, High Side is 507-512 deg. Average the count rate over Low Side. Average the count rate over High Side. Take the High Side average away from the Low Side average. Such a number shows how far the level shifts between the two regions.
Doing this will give 1.5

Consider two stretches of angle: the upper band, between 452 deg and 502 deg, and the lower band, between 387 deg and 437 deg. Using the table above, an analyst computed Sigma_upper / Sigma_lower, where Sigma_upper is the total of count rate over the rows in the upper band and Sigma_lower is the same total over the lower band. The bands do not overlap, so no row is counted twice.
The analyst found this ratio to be 0.94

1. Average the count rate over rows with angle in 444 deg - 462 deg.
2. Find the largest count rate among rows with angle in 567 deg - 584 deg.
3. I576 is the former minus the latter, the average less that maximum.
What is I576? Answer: 1.7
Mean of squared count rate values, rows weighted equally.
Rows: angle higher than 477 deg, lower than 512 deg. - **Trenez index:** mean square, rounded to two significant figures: 30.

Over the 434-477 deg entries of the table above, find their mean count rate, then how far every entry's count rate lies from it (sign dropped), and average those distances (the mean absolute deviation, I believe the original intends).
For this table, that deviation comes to 0.23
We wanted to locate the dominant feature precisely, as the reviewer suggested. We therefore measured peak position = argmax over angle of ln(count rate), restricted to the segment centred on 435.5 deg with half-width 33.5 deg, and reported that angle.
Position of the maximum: 465.5 deg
